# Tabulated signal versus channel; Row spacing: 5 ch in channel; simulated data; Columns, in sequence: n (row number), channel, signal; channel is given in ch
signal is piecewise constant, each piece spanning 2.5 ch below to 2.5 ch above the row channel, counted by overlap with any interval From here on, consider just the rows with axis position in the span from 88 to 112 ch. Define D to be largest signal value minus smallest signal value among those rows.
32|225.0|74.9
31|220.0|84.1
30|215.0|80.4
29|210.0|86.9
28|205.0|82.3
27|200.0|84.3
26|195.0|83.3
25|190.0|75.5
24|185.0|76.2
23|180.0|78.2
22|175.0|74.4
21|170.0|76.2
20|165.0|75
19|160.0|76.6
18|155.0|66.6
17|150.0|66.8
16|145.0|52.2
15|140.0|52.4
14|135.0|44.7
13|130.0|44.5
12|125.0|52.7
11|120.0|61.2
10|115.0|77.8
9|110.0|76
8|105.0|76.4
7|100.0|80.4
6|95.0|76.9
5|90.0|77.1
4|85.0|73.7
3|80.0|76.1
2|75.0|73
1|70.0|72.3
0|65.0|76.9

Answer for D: 4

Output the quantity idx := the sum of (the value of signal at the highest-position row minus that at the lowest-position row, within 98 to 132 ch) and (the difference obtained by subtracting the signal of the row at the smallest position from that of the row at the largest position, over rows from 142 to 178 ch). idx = -14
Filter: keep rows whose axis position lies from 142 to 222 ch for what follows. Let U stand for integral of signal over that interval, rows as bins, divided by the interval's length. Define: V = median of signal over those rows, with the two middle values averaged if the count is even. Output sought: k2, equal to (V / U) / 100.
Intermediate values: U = 76.0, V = 76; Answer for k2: 0.0101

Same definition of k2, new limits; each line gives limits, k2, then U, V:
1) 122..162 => 0.0092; 56.9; 53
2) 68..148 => 0.0110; 66.7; 73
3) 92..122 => 0.0102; 75.0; 77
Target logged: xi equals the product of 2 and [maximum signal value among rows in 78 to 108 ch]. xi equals 161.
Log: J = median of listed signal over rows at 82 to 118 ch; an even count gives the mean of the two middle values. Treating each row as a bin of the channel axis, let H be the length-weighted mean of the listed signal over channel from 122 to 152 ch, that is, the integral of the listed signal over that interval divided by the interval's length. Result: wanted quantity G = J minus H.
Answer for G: 25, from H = 52.1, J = 76.9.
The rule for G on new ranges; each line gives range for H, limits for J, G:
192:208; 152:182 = -8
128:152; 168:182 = 24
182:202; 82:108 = -3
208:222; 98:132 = -8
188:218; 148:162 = -15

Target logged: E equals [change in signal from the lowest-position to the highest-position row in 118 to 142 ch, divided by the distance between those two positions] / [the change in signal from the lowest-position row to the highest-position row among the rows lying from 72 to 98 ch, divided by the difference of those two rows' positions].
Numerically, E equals -2.3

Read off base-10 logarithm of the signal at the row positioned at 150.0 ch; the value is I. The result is 1.82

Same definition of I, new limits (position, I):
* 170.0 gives 1.88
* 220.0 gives 1.92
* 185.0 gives 1.88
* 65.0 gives 1.89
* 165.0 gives 1.88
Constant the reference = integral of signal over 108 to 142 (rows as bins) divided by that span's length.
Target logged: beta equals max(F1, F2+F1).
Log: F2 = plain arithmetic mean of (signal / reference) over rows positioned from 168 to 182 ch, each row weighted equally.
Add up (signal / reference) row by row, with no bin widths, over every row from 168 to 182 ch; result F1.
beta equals 5.2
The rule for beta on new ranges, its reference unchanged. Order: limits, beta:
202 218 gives 5.7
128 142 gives 3.2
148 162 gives 4.8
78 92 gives 5.2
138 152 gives 3.9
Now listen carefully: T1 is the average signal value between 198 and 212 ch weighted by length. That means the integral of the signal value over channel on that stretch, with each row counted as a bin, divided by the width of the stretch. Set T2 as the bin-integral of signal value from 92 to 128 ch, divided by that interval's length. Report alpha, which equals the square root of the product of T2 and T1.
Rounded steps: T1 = 84.4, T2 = 71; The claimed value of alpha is 77.6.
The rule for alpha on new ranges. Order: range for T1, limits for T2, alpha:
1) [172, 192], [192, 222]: 79.7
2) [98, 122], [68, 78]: 73.7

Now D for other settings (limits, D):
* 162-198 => 9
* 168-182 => 4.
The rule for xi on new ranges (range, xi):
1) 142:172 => 153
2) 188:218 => 174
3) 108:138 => 156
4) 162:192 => 156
